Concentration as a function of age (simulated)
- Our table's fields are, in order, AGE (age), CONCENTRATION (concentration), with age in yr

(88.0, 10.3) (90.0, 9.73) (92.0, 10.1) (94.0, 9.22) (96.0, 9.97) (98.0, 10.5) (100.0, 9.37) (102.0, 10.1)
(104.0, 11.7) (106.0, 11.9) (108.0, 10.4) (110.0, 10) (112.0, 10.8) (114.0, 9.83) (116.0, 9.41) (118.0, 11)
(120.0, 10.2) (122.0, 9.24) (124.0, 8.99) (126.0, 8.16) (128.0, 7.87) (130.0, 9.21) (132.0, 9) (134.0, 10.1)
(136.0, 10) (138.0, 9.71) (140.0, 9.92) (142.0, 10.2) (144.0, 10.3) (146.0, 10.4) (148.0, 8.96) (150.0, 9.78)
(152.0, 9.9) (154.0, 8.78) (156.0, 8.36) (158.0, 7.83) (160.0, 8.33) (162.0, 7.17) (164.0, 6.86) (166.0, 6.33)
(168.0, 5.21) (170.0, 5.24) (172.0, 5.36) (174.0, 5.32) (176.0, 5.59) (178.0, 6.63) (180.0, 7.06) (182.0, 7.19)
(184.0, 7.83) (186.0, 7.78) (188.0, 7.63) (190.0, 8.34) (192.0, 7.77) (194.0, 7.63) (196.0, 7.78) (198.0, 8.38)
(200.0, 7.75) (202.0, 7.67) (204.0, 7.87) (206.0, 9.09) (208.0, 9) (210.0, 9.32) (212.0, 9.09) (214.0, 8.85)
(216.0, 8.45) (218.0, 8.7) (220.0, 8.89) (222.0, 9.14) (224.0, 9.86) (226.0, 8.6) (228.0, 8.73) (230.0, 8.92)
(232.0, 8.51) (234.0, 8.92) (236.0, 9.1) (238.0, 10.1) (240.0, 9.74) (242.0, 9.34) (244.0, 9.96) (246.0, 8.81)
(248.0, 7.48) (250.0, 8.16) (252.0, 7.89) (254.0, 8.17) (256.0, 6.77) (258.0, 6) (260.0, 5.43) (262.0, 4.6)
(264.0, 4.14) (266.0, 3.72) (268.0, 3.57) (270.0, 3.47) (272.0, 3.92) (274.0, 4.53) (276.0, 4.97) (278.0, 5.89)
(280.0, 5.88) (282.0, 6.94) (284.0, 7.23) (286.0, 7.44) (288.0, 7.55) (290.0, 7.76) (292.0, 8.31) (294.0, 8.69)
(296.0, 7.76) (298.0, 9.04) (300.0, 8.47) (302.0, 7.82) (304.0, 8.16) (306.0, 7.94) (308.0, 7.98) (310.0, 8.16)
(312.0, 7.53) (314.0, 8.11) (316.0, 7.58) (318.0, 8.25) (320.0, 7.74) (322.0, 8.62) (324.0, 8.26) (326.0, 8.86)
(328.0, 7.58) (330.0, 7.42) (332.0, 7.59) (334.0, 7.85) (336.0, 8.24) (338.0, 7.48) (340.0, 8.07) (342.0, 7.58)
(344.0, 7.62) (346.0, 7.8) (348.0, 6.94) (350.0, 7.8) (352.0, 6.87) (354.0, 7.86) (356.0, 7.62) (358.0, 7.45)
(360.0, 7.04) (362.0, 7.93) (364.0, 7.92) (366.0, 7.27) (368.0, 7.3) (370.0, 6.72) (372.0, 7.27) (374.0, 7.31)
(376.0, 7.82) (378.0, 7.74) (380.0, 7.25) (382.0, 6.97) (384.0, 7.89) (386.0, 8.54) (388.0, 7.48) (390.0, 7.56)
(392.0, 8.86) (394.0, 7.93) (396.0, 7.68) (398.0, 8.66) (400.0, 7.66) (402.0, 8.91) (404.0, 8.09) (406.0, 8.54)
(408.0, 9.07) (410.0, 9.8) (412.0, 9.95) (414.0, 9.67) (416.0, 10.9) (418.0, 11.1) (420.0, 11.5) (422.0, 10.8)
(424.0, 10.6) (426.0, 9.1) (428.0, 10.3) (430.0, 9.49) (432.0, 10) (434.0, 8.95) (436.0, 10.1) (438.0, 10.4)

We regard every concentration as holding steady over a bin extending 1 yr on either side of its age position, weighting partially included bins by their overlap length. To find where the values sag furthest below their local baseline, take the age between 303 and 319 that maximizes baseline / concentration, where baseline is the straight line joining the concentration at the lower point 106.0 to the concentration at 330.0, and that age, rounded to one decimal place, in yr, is 312.0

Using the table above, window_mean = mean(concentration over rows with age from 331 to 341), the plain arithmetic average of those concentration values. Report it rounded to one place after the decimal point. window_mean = 7.8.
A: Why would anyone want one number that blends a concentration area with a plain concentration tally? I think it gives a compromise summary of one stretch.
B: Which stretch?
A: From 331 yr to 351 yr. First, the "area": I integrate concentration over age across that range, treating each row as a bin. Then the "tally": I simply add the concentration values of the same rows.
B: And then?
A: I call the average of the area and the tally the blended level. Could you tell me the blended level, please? 115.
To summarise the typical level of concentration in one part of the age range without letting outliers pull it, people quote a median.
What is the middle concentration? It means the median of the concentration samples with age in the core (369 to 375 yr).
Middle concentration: 7.3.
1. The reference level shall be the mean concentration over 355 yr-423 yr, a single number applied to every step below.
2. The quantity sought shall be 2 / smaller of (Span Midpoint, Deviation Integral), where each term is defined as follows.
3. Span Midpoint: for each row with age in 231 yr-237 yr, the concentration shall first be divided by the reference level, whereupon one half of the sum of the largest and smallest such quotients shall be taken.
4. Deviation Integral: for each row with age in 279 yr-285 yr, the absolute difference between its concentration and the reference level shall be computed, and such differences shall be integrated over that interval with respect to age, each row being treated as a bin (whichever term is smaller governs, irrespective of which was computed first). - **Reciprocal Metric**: 1.90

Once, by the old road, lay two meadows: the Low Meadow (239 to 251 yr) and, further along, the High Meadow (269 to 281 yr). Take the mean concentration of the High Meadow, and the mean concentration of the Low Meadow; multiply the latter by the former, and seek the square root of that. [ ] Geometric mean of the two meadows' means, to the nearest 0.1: 6.5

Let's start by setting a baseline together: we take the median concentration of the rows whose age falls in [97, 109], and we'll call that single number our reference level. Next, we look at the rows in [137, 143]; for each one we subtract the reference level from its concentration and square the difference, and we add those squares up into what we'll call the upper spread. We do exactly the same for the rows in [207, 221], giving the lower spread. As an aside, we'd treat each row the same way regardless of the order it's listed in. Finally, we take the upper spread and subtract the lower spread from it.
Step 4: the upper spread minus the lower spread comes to -16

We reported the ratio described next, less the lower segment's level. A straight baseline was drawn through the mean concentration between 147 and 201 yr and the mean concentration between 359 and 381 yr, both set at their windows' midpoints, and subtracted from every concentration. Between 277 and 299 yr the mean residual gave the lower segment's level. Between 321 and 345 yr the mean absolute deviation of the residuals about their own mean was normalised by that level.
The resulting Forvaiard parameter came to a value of 5.3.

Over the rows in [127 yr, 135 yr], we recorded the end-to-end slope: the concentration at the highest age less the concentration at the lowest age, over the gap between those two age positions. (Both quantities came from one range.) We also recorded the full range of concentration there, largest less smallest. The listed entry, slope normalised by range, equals 0.17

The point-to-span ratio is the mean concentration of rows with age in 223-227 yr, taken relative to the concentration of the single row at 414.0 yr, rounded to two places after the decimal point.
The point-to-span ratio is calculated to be 0.95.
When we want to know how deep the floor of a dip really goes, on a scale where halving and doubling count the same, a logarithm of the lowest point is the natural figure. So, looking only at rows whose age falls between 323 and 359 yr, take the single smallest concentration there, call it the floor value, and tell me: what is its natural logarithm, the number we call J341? 1.93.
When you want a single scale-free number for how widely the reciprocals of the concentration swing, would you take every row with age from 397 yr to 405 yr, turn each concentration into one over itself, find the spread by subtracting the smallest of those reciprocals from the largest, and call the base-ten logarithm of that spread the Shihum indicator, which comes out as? -1.74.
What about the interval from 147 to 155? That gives -1.89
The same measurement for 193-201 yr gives -1.93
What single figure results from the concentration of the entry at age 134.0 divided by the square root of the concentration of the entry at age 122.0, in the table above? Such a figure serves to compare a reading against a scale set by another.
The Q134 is 3.3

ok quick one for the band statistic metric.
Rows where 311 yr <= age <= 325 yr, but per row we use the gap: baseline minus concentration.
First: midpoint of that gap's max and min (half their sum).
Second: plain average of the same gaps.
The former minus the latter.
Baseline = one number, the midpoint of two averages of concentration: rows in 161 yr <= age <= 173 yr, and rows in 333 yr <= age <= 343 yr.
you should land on -0.06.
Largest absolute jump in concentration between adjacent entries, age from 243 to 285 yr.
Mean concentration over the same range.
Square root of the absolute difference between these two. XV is 2.16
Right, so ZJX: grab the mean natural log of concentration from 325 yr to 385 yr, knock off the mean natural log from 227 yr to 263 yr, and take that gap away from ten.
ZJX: 10.1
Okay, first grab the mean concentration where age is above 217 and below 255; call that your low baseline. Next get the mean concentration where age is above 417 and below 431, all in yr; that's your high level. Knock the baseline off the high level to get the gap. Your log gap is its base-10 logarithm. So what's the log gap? 0.18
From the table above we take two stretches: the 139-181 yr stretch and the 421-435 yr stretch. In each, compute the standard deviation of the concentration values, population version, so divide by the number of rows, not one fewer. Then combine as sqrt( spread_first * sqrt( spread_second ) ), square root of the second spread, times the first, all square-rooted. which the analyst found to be 1.22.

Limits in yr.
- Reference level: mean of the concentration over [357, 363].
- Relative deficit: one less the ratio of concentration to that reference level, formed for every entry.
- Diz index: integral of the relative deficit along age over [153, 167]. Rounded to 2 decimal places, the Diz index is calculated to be -0.36 yr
